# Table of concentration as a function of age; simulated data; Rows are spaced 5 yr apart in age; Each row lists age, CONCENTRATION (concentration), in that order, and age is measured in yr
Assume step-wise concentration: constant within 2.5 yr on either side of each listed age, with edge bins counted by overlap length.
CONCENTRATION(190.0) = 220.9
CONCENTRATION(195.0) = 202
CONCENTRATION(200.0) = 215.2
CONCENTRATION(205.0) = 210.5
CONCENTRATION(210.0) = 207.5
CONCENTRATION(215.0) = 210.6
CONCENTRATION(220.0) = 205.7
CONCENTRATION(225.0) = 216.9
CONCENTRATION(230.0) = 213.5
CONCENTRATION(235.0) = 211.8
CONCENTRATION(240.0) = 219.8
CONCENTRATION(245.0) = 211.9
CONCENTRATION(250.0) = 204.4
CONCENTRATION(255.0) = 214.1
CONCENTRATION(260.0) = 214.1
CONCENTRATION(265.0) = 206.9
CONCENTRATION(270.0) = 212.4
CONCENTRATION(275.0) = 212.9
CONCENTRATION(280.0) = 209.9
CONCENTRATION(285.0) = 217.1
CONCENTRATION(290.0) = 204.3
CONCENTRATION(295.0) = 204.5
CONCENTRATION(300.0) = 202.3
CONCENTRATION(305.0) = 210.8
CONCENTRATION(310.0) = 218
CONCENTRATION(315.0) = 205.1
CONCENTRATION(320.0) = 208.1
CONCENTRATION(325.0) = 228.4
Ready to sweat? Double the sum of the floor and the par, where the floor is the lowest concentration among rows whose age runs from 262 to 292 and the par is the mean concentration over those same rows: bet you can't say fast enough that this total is 830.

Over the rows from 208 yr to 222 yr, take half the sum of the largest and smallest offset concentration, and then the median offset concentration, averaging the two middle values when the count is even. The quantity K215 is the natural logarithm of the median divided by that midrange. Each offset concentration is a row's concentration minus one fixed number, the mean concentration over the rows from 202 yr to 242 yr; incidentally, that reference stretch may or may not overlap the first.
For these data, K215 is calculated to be 0.2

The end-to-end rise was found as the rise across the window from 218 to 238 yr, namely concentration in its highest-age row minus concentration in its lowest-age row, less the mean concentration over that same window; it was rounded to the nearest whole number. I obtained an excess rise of -206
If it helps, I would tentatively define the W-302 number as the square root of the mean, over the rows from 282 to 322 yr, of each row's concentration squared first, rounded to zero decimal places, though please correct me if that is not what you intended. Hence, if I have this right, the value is 209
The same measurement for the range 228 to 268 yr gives 212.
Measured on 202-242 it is 212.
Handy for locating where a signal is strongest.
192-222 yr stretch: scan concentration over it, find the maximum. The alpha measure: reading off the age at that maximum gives 200.0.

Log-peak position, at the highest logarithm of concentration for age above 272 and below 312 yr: 310.0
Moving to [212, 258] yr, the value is 240.0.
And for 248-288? 285.0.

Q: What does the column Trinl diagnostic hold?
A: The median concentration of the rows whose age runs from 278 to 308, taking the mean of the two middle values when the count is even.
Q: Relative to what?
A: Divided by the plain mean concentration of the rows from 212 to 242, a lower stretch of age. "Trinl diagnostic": 0.973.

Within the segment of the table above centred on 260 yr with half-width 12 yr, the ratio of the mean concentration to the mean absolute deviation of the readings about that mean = 56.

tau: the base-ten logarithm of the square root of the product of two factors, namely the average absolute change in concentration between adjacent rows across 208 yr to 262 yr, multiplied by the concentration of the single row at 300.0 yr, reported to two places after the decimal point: 1.53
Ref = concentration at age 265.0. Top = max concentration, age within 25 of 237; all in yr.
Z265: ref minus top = -13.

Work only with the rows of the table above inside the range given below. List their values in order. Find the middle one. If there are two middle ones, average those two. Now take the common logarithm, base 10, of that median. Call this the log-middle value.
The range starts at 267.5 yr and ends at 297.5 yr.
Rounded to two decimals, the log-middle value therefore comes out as 2.32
